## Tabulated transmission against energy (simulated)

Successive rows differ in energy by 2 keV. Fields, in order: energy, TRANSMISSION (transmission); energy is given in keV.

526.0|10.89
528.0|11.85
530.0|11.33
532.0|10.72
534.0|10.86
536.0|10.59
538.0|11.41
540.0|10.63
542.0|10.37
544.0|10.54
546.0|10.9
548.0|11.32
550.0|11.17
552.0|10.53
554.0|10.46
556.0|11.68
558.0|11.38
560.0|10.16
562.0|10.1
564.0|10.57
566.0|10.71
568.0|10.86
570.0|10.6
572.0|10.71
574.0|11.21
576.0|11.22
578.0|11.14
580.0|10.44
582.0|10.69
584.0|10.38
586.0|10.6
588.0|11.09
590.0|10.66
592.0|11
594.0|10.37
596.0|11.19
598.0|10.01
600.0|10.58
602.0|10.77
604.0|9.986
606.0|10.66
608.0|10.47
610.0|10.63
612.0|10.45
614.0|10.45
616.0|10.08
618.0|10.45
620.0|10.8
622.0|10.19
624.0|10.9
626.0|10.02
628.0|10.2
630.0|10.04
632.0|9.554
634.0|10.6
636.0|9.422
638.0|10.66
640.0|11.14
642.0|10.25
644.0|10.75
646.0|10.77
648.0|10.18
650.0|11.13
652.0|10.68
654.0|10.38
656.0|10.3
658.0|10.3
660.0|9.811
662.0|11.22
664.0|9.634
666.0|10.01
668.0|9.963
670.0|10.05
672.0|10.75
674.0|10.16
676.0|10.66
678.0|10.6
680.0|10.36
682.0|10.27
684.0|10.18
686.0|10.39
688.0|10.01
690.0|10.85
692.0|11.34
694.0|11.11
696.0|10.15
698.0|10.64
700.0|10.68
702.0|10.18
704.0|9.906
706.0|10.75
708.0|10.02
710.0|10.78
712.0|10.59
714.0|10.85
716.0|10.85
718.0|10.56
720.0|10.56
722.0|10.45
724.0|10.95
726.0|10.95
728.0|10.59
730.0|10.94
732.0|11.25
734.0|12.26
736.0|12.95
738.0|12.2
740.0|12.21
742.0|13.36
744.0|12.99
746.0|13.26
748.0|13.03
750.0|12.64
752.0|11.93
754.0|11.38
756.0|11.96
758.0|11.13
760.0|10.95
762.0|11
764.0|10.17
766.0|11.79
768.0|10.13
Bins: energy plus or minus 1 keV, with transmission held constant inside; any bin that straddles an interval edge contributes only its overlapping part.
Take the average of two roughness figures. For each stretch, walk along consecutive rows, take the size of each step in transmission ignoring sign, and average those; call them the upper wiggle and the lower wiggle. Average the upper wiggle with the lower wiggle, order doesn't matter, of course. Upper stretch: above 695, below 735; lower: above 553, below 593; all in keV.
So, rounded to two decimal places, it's 0.38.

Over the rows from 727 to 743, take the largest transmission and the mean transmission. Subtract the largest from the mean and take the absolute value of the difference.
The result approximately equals 1.4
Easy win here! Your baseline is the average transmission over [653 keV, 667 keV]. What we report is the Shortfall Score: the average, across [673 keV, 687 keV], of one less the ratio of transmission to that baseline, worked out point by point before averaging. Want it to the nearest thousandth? -0.013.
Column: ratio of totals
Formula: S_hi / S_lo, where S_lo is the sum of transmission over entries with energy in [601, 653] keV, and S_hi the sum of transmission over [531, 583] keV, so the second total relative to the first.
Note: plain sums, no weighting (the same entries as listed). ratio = 1.04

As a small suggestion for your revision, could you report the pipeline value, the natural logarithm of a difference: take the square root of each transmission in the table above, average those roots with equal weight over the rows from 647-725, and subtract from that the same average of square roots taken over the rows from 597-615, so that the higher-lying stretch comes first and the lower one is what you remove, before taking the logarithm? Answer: -5.7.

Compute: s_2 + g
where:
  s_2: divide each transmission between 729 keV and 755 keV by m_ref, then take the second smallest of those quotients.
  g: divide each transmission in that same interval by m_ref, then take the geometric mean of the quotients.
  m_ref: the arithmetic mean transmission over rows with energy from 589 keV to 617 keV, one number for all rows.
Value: 2.240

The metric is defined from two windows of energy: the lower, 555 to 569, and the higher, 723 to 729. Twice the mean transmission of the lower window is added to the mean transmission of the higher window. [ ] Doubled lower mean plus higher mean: 32.4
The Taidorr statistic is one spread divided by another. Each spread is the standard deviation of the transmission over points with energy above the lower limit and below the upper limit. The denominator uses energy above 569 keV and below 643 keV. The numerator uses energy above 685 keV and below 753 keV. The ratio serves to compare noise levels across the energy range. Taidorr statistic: 2.4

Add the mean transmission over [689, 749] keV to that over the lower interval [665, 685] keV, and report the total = 21.5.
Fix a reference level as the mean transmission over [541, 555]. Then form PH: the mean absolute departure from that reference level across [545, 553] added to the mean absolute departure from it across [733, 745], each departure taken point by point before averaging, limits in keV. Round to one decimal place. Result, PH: 2.2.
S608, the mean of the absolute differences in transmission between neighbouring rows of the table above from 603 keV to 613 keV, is 0.30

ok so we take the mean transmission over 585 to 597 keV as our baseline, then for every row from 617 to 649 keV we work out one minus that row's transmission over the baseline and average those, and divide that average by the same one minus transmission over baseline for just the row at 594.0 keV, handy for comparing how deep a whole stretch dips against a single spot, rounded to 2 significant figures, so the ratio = 1.0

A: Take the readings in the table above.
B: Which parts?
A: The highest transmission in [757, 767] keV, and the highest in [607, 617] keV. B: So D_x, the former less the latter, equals 1.2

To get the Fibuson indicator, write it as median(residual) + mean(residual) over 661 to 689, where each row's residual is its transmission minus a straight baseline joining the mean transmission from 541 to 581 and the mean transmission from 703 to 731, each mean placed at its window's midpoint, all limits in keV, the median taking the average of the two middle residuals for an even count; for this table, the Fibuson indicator -0.81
